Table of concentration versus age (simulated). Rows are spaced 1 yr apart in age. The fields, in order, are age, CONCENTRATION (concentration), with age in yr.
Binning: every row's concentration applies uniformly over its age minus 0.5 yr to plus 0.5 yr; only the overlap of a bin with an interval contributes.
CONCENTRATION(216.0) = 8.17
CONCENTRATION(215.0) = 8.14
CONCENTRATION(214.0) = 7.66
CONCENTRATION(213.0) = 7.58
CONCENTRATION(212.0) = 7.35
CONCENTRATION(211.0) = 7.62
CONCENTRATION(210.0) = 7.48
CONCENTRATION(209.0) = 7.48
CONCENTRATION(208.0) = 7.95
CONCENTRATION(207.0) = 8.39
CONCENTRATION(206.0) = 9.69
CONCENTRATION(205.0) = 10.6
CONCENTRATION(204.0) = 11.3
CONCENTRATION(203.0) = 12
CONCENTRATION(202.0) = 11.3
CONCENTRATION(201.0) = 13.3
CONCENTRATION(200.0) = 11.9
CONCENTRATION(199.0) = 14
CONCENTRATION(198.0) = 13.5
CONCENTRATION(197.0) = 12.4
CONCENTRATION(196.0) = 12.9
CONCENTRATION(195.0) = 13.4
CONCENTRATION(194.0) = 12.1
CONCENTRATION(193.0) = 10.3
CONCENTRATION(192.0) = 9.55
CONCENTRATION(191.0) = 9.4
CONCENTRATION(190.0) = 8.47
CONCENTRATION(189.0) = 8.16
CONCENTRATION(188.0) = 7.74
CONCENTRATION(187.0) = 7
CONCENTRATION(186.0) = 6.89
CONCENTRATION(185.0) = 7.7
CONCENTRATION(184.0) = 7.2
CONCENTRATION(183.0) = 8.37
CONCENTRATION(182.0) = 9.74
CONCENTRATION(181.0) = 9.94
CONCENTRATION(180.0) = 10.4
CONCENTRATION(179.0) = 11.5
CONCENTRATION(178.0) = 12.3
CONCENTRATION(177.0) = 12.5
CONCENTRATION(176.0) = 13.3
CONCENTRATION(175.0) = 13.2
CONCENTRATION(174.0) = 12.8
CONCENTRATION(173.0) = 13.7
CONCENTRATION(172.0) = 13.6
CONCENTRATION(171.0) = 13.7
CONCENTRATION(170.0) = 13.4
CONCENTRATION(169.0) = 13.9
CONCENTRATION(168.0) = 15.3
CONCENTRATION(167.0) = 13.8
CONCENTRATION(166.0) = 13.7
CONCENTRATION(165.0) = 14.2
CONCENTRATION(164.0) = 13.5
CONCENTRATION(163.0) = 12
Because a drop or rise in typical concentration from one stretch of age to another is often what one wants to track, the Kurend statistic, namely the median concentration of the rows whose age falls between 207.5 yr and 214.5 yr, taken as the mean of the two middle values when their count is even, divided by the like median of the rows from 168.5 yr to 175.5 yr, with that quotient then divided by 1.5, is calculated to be 0.37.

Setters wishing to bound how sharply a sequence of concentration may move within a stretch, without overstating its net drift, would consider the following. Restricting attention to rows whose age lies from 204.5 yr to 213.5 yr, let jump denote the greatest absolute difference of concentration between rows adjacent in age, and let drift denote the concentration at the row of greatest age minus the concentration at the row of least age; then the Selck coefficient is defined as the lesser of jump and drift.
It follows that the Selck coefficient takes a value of -3.0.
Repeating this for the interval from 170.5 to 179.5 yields -2.2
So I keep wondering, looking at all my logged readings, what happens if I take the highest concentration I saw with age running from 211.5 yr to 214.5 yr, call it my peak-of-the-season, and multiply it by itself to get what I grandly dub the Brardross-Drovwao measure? 59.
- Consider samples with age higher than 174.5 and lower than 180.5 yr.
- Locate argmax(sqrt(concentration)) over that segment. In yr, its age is 176.0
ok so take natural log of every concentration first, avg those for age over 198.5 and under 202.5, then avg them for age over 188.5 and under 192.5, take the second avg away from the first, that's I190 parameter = 0.35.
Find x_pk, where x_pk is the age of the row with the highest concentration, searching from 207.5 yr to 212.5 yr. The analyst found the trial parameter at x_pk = 208.0 yr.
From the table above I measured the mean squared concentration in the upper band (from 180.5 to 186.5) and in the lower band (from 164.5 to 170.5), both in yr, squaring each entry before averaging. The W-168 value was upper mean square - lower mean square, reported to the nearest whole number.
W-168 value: -127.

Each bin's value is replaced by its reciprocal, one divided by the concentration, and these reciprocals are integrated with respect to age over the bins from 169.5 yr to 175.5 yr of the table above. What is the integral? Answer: 0.4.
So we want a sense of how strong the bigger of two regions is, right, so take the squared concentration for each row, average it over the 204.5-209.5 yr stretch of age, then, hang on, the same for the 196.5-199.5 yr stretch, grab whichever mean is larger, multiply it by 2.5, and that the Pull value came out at 443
